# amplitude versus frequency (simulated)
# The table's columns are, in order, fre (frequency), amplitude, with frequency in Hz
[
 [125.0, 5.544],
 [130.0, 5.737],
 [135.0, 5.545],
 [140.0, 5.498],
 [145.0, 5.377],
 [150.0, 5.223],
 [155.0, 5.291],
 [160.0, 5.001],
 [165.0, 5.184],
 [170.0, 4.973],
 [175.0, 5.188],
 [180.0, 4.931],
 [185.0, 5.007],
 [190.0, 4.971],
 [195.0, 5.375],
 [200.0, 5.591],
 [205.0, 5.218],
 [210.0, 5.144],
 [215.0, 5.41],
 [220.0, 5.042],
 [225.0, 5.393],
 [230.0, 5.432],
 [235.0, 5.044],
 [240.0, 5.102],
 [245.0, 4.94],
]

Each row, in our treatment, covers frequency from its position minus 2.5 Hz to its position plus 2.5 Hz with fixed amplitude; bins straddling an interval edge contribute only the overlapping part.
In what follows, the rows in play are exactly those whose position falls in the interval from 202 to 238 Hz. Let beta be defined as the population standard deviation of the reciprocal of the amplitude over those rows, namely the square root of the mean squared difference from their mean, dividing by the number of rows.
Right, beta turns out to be 0.0058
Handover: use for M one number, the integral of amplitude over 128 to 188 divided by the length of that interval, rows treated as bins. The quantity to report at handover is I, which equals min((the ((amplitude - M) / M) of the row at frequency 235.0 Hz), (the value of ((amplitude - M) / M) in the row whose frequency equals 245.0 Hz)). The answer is -0.057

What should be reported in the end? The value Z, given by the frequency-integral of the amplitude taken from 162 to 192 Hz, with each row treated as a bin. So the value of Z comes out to 151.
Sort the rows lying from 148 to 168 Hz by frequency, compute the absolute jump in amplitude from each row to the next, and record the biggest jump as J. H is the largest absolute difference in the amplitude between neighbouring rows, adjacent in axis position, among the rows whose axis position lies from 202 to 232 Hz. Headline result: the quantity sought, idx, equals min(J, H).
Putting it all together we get 0.290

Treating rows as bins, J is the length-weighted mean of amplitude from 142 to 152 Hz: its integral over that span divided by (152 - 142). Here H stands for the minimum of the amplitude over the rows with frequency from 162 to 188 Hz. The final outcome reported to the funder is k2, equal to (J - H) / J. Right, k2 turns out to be 0.07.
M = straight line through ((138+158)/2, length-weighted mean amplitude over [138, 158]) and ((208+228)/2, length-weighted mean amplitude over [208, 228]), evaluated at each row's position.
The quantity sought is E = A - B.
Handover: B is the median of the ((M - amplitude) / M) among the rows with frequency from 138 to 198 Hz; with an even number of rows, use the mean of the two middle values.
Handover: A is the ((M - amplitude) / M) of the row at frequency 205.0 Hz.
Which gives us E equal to -0.01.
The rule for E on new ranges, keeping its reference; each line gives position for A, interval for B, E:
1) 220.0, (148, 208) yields 0.02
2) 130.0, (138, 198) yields -0.09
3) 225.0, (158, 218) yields -0.05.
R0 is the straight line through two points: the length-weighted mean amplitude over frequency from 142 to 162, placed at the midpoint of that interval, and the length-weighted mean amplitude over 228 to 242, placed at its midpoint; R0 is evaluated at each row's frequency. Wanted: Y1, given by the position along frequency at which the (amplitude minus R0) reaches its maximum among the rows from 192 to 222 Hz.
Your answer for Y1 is 200.0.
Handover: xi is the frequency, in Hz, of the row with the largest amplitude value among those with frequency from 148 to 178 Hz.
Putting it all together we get 155.0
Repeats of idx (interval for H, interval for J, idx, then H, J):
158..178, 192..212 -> 0.215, 0.215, 0.37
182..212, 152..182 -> 0.290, 0.404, 0.29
